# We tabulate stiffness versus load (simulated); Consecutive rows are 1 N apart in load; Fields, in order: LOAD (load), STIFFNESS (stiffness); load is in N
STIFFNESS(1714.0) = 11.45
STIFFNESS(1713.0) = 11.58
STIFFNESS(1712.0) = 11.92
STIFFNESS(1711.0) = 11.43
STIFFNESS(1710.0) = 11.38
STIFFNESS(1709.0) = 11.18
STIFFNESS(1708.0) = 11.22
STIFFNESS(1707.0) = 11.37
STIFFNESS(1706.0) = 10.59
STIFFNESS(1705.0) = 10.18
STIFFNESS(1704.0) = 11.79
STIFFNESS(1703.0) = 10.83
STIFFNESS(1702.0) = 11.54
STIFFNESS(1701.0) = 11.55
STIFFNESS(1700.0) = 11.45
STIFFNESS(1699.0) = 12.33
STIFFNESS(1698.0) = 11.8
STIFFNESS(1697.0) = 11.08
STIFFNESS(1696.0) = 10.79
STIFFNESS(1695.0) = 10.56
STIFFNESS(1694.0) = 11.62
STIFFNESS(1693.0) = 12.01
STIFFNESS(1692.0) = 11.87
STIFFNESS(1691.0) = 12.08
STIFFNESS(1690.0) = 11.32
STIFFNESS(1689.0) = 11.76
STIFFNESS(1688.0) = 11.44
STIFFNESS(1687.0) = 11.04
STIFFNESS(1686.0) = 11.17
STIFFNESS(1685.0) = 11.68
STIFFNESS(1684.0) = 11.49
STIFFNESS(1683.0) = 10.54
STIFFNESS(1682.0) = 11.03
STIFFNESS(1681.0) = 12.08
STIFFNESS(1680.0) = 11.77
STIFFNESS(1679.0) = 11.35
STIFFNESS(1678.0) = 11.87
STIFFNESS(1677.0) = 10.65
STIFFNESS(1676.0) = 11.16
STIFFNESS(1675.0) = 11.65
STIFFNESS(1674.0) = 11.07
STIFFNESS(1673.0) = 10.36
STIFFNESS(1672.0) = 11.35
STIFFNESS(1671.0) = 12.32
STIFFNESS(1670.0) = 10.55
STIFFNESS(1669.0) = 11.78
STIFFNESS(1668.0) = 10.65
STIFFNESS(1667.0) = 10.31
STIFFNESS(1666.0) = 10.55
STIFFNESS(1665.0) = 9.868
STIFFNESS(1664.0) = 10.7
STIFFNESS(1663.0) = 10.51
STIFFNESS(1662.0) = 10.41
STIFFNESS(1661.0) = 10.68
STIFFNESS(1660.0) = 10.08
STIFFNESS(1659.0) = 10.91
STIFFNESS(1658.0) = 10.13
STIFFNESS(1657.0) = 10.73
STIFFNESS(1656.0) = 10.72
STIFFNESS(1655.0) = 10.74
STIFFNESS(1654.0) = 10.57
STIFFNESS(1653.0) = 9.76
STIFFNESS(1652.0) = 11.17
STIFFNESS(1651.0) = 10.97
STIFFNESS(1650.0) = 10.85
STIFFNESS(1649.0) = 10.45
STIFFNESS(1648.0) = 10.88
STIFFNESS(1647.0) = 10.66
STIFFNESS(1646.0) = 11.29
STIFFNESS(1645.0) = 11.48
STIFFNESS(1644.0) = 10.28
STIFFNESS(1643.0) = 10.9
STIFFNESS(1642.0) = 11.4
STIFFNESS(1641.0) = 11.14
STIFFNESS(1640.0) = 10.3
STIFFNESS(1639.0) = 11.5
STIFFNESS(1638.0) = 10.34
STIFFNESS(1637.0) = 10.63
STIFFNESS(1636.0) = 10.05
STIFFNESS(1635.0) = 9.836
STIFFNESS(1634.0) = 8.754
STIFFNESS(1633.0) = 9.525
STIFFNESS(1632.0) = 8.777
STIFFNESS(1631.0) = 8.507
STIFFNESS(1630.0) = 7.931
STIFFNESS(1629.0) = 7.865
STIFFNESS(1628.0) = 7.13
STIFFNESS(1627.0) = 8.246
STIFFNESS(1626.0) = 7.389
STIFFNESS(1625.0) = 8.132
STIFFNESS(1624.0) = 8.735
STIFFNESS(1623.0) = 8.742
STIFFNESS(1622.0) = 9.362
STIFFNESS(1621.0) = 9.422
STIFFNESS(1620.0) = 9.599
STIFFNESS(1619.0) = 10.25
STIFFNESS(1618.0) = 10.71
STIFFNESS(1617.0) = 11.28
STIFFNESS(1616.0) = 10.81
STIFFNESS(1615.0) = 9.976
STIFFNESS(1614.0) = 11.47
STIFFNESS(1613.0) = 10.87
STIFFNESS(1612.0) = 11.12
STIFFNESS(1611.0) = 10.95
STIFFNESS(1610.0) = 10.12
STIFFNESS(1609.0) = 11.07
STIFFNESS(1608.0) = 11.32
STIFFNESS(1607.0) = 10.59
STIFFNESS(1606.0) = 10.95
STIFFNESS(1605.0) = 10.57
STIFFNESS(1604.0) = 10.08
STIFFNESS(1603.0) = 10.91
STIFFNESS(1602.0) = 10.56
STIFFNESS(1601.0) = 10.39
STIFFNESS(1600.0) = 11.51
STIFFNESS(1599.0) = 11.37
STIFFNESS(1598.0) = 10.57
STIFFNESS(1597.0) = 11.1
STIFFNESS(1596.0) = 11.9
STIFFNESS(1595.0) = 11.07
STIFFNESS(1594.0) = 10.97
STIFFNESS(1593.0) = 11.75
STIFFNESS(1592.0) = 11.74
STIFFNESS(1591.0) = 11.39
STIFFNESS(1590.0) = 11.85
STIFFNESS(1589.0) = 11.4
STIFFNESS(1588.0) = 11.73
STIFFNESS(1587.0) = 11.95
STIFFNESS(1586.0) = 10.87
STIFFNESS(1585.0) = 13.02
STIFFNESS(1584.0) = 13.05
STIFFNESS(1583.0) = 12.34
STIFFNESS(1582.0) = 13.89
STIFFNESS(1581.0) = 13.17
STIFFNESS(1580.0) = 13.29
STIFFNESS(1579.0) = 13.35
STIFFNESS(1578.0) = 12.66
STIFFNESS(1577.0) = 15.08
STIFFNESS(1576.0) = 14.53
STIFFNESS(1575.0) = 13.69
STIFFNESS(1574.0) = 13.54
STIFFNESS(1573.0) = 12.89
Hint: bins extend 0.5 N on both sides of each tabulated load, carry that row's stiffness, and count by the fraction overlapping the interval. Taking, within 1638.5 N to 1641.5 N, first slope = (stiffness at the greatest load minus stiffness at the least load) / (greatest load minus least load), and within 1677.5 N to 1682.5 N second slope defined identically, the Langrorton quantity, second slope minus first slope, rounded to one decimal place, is 0.0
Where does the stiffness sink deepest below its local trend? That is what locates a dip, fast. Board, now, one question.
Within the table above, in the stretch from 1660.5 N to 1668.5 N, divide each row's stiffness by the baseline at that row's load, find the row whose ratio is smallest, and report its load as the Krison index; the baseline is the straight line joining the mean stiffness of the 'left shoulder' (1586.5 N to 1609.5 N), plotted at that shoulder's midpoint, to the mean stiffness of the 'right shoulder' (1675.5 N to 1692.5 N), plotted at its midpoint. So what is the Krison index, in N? 1665.0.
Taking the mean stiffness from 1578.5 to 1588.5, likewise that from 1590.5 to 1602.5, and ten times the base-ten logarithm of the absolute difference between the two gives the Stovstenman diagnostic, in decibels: 1.7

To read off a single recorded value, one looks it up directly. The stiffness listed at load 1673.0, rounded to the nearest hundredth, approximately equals 10.36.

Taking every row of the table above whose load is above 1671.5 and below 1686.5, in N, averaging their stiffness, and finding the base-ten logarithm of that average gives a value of 1.05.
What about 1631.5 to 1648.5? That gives 1.02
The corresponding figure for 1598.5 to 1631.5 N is 1.00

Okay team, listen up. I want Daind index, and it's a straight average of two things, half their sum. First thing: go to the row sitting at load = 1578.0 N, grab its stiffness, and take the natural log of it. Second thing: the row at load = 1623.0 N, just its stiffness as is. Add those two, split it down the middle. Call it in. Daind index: 5.6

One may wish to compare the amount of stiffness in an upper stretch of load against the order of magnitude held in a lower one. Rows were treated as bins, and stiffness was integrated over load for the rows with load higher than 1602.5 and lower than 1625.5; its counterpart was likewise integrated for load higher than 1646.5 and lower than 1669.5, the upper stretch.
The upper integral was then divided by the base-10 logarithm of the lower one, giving 103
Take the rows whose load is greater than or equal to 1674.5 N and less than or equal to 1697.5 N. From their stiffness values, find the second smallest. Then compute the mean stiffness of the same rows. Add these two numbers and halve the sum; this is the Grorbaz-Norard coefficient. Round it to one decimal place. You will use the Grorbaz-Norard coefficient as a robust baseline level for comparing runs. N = 11.0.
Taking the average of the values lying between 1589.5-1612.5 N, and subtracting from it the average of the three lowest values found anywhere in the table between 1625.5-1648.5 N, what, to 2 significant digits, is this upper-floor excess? 3.6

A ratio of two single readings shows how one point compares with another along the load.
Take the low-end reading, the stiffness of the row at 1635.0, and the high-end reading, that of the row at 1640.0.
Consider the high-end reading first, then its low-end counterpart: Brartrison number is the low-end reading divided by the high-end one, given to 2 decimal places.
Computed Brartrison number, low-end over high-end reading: 0.95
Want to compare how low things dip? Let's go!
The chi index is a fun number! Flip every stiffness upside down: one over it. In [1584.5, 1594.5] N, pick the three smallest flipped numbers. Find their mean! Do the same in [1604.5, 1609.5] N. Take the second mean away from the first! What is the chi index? -0.008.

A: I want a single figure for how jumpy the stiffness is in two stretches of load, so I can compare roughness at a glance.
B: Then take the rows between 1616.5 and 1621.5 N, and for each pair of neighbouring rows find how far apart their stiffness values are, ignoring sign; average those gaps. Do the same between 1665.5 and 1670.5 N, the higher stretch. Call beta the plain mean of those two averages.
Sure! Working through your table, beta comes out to 0.60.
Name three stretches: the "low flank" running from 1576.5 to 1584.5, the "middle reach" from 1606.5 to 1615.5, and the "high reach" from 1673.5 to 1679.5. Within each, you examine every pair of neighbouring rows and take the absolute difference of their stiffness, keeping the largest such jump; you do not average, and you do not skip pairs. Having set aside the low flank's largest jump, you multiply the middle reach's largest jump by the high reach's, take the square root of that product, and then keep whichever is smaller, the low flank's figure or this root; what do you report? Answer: 1.35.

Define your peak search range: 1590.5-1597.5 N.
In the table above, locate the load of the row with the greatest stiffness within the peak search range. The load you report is 1596.0 N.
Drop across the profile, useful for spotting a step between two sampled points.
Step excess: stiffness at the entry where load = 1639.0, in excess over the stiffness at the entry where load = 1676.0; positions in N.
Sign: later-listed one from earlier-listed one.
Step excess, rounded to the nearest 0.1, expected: 0.3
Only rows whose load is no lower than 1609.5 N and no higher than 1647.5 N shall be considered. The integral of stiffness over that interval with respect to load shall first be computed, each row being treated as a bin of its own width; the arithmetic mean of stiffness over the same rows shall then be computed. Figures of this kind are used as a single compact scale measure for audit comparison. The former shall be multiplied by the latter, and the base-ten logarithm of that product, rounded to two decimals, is 3.57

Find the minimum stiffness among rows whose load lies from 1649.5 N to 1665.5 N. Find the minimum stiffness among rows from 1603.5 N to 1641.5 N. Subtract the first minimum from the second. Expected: -2.6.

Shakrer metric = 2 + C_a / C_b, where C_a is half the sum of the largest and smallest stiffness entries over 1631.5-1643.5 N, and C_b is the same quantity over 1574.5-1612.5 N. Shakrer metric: 2.81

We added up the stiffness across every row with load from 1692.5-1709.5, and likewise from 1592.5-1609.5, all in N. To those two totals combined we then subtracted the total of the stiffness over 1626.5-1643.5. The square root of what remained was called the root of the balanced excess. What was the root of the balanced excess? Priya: 14.69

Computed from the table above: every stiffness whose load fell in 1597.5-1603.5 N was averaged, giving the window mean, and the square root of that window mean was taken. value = 3.30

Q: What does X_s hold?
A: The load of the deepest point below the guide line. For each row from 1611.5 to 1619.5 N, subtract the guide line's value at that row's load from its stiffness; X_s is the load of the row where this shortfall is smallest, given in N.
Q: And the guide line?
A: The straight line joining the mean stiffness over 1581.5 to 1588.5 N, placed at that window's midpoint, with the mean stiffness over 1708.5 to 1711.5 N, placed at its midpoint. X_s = 1615.0 N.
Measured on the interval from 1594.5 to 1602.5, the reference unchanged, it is 1601.0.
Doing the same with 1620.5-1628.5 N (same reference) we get 1628.0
